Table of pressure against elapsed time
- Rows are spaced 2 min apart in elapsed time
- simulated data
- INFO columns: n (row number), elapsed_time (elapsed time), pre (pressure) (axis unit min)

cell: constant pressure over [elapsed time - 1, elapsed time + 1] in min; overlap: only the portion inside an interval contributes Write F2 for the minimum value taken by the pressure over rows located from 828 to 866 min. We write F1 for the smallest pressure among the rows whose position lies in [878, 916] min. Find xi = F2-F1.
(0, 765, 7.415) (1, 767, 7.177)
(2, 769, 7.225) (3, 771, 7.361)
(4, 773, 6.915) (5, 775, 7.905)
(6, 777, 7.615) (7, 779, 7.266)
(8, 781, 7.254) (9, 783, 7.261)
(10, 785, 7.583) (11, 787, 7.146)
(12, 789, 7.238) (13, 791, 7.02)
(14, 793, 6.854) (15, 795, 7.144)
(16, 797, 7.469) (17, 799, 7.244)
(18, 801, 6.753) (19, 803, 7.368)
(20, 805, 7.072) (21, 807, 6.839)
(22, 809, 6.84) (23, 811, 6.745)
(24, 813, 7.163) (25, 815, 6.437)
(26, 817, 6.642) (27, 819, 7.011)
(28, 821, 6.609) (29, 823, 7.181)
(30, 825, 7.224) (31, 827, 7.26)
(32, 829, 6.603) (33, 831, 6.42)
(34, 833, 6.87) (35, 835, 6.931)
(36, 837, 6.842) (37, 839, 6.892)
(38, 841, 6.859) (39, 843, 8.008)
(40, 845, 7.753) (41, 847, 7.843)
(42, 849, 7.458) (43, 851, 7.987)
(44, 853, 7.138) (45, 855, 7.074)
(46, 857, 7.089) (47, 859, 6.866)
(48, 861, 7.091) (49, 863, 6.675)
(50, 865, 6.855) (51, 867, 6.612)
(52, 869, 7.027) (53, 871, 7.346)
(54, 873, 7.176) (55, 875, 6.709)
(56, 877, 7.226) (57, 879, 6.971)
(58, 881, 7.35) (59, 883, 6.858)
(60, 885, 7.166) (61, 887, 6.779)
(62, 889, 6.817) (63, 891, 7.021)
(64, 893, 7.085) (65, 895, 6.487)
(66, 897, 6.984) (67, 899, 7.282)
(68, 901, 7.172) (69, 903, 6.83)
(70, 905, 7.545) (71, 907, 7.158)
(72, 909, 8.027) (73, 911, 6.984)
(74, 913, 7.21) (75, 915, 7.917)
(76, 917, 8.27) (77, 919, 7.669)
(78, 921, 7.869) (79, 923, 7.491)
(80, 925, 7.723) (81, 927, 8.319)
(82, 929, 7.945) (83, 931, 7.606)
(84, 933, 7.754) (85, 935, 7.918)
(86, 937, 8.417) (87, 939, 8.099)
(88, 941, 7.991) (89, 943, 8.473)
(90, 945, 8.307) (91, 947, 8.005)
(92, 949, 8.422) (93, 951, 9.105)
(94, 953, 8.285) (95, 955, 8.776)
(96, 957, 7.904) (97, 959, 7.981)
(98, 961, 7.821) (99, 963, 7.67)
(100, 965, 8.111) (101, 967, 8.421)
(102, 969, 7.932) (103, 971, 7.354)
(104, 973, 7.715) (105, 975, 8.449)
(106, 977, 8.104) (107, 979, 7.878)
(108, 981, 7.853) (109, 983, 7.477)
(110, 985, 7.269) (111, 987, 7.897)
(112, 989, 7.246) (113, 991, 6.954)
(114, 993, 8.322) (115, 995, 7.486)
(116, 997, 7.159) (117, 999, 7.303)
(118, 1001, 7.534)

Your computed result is -0.1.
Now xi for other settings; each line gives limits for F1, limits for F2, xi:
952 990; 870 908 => -0.8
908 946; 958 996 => 0.0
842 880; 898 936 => 0.2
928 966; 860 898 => -1.1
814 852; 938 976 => 0.9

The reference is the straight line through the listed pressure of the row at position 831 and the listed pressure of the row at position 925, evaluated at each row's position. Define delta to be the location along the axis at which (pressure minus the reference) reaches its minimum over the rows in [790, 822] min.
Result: 815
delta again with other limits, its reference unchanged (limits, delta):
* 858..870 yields 867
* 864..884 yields 875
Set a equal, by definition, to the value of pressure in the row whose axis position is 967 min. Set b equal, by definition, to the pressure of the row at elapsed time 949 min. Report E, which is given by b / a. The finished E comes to 1.00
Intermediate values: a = 8.421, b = 8.422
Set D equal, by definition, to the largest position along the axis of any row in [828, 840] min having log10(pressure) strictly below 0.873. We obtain 839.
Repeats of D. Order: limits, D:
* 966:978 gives 971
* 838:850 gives 849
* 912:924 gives 913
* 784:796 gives 795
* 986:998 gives 997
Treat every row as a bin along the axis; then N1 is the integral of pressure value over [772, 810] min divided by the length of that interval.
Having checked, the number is 7.20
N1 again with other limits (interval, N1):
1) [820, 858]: 7.16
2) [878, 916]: 7.14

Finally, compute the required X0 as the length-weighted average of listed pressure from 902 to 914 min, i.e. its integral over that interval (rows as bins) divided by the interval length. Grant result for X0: 7.29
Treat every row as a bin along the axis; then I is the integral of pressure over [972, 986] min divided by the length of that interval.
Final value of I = 7.8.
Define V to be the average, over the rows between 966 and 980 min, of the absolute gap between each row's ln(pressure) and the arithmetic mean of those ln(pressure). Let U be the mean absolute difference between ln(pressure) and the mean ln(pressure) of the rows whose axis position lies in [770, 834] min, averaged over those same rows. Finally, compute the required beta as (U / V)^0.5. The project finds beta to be 1.03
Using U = 0.0396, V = 0.037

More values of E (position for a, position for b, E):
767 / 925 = 1.08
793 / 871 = 1.07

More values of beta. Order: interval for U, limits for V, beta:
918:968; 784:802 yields 1.17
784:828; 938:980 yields 0.96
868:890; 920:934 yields 1.05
